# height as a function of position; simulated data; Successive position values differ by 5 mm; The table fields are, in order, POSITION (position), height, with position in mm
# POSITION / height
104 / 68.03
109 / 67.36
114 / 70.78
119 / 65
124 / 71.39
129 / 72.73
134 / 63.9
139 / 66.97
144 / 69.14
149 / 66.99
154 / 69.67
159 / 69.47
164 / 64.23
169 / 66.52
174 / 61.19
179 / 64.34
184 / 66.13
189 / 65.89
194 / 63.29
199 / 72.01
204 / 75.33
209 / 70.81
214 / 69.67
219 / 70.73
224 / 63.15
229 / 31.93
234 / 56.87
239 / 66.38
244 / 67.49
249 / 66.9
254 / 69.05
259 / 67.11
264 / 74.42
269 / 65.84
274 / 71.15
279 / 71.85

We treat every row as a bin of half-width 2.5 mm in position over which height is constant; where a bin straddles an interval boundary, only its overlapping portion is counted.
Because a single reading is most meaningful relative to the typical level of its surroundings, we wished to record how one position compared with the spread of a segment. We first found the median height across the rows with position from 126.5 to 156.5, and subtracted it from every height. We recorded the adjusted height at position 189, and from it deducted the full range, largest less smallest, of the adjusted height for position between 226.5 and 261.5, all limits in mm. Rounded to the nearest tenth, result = -39.3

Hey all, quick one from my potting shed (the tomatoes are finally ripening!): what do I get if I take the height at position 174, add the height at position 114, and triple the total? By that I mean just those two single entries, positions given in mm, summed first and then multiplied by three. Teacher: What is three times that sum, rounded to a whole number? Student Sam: 396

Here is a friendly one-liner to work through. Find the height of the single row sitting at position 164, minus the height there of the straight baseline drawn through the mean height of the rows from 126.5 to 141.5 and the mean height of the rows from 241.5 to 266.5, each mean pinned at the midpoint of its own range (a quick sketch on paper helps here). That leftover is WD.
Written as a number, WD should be -4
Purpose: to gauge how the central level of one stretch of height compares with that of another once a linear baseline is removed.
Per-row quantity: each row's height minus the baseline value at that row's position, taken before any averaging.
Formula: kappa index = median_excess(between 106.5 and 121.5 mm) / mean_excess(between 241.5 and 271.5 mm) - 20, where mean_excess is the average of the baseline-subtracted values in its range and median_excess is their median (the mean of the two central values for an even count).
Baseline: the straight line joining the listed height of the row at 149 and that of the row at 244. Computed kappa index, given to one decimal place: -19.4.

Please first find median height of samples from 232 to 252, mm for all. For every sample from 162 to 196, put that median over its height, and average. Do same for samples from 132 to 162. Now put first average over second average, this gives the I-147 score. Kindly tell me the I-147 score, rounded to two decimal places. 1.05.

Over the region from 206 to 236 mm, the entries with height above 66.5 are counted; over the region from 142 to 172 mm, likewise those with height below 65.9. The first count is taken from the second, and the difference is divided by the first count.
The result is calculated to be -0.67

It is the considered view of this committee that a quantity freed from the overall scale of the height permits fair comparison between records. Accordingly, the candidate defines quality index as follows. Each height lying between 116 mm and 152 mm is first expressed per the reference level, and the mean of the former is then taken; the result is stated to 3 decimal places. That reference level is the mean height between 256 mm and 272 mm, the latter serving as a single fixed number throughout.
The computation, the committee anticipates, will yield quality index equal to 0.984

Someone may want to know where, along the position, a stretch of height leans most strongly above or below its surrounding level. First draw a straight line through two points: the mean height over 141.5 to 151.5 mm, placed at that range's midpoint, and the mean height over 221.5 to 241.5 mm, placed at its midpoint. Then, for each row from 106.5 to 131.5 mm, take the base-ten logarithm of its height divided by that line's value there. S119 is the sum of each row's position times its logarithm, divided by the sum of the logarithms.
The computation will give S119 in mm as 112.6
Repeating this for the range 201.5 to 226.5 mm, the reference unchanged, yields 212.9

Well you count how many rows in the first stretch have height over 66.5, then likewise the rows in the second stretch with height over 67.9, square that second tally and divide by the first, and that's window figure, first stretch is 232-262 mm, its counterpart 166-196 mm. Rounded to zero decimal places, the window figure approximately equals 0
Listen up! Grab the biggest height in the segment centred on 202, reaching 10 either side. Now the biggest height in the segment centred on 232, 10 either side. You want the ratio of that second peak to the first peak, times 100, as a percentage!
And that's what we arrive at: 88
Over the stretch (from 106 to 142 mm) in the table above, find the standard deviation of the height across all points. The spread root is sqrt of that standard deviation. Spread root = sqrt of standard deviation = 1.8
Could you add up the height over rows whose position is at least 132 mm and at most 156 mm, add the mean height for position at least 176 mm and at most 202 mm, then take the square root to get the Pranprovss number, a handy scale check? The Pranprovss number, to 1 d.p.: 20.1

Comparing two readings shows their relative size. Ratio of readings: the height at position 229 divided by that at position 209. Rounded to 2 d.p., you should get 0.45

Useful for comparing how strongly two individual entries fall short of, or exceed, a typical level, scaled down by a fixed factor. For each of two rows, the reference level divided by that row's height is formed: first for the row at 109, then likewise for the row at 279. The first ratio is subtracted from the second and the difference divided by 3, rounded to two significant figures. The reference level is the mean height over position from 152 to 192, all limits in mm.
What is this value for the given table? -0.020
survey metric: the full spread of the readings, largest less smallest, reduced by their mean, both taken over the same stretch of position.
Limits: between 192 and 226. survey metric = -57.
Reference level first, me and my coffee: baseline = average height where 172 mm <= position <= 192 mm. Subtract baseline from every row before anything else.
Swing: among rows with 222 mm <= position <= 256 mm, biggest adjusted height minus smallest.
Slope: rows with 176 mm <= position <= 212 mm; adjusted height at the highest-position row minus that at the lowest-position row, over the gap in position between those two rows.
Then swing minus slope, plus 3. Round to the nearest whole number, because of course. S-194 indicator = 40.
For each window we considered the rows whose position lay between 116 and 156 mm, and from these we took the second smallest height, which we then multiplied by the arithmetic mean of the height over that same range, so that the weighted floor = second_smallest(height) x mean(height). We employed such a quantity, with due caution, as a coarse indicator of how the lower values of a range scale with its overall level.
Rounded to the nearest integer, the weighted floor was 4435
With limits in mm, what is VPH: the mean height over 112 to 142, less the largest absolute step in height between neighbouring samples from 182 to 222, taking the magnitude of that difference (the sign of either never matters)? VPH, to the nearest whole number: 60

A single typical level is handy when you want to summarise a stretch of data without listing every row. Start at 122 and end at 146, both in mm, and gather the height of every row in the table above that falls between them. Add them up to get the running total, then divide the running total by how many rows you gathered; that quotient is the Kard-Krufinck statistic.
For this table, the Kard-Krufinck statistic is 68.8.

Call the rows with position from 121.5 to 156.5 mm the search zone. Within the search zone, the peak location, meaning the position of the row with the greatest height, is 129 mm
